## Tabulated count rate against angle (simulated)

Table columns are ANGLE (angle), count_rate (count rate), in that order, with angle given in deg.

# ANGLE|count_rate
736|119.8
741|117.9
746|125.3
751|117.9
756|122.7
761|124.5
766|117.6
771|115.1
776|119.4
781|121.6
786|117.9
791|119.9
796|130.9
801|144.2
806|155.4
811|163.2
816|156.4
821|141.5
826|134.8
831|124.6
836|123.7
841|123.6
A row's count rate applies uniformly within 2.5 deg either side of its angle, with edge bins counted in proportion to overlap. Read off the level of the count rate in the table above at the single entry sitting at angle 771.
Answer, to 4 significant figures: 115.1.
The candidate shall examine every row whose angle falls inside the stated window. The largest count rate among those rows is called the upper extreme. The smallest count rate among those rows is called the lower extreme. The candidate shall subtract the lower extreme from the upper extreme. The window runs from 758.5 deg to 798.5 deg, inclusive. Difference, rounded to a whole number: 16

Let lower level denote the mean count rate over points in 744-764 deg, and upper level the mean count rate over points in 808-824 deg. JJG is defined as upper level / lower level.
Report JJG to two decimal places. 1.25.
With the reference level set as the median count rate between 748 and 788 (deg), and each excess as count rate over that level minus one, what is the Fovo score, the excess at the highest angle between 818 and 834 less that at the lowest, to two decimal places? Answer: -0.14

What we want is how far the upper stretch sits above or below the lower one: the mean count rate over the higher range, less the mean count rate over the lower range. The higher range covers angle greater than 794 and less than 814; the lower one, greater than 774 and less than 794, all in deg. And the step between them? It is 29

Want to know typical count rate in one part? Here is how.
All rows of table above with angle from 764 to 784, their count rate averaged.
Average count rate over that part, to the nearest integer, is 118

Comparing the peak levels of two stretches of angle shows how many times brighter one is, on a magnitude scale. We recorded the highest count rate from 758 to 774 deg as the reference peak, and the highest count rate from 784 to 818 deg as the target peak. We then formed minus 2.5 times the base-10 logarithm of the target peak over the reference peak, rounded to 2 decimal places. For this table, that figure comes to -0.29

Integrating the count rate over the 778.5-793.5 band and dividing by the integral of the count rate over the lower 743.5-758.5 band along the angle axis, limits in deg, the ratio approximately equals 1.0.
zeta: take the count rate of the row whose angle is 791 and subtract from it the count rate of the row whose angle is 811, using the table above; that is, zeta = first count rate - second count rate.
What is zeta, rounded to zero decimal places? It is -43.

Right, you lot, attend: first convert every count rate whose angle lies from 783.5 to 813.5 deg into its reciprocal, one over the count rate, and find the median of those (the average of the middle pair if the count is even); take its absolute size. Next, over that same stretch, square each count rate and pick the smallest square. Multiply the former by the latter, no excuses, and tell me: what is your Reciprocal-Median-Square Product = 101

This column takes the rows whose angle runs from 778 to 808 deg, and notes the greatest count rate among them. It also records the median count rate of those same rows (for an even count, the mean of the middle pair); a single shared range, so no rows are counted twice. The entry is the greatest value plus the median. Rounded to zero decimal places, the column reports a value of 282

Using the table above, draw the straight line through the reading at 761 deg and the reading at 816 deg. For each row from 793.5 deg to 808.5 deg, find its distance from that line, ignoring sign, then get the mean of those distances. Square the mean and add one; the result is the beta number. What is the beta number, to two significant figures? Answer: 56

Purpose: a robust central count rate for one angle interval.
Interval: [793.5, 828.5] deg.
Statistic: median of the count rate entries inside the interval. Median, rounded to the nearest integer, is 144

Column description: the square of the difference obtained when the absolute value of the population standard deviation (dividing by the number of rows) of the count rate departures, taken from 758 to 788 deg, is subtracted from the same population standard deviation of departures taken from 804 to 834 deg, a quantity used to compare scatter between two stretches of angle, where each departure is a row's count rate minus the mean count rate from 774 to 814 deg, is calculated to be 110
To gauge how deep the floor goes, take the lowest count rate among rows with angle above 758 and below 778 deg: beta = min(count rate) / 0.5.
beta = 230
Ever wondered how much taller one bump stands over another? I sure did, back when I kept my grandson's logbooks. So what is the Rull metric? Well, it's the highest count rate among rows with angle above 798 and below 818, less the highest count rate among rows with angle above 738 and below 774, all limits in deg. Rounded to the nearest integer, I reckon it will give 38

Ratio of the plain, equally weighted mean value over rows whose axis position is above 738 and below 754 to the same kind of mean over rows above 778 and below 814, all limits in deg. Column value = 0.884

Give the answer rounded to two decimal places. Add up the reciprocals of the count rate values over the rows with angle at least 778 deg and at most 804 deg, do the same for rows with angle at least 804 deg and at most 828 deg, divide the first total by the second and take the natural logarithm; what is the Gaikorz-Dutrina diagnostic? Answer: 0.17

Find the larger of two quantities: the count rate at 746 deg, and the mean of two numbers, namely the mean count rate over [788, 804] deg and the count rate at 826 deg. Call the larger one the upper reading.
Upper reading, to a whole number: 133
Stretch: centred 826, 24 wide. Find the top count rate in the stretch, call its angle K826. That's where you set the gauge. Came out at 816 deg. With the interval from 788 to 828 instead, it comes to 811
